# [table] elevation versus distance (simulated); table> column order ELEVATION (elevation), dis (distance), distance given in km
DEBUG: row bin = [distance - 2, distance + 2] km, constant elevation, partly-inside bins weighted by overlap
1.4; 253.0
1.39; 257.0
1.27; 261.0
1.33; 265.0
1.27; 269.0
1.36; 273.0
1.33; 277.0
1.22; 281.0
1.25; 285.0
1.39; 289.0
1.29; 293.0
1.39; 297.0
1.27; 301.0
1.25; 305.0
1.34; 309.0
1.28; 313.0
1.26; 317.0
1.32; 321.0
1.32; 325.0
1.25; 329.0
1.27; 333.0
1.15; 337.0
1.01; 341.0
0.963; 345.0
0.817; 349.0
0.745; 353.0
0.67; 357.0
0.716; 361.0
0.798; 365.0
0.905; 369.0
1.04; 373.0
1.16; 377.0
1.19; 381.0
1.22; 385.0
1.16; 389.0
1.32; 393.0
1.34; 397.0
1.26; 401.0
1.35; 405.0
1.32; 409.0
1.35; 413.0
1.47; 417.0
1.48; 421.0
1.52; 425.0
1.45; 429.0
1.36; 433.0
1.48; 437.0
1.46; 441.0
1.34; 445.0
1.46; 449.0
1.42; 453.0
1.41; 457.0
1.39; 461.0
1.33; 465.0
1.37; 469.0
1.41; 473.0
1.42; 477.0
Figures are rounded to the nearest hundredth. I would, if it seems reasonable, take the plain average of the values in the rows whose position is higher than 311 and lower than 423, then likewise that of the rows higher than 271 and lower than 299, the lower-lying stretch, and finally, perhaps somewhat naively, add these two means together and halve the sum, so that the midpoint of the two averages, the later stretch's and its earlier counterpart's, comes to 1.23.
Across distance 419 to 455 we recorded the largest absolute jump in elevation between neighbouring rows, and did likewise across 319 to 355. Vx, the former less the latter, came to -0.026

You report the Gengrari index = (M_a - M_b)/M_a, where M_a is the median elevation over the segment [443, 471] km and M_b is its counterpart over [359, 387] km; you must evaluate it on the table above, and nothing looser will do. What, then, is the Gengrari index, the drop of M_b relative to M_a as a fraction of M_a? 0.25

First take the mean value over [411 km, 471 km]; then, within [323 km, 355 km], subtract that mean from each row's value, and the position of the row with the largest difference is 325.0 km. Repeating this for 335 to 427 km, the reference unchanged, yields 425.0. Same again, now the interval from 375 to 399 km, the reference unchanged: 397.0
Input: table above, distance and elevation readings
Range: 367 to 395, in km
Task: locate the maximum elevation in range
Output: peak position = 393.0 km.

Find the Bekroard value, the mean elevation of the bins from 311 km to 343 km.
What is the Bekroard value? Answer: 1.23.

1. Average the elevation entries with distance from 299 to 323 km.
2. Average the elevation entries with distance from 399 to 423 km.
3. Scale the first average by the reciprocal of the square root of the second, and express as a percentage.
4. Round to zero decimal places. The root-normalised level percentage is 110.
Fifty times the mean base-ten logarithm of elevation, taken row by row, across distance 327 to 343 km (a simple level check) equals 3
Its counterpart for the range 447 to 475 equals 7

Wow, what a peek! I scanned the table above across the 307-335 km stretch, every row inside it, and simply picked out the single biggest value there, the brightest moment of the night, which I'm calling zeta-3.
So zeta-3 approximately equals 1.34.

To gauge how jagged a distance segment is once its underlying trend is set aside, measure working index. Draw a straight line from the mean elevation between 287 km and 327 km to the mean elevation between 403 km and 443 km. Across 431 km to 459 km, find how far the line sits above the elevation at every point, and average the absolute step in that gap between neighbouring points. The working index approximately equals 0.073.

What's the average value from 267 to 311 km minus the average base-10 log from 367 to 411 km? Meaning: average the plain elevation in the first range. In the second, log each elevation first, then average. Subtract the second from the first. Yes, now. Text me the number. 1.23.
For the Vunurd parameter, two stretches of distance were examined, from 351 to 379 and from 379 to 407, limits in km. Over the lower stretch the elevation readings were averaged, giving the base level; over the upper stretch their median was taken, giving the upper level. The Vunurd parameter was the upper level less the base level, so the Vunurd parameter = 0.40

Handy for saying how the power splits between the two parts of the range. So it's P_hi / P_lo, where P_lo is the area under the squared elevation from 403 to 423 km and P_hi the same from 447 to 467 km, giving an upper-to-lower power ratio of 1.01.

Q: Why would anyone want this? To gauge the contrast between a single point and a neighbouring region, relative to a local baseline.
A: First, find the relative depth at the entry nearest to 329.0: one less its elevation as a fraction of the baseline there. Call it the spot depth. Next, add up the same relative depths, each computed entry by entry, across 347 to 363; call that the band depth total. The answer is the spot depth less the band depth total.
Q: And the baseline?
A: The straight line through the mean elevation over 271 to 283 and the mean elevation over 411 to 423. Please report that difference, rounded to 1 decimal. -1.8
